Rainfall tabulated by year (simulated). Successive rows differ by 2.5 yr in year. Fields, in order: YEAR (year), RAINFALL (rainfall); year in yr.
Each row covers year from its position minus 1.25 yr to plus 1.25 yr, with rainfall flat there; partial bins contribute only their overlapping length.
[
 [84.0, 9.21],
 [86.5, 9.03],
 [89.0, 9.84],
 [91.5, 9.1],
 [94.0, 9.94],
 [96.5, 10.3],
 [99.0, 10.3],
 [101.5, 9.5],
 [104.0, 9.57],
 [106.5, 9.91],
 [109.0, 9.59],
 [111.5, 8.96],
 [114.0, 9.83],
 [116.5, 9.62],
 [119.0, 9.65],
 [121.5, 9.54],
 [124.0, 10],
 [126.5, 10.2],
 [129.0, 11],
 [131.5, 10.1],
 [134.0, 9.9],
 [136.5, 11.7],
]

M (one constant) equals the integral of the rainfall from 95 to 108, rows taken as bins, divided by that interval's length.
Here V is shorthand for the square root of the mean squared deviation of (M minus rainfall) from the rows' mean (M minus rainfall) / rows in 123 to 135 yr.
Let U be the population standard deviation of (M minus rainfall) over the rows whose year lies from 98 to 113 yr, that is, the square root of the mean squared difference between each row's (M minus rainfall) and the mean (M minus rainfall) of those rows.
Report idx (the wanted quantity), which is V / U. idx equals 1.0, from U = 0.408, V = 0.39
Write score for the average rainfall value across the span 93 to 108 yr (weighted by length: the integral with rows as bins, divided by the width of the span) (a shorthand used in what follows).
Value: 9.91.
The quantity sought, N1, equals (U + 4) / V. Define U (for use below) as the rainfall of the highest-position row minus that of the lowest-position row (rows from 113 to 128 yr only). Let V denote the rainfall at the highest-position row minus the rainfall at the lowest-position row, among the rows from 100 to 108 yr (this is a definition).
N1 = 11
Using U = 0.4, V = 0.4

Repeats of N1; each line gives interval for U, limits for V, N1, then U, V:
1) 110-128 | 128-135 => -5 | 1.2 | -1.1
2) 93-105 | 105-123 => -10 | -0.4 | -0.4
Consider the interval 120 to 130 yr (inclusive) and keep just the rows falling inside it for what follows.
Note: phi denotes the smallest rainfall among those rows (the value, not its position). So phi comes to 9.54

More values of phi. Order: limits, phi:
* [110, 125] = 8.96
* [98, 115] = 8.96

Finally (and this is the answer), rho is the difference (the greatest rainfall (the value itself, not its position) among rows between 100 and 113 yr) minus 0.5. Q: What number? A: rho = 9.4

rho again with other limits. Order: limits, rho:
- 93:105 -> 9.8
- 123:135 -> 10.5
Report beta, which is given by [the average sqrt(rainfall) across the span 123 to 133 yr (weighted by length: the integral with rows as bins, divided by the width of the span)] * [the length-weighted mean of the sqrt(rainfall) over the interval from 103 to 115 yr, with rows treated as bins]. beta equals 9.9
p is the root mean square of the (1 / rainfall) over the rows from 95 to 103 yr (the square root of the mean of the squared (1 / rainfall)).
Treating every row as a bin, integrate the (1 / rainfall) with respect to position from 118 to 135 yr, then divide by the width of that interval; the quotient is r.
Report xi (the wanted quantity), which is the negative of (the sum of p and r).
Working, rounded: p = 0.100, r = 0.100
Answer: -0.199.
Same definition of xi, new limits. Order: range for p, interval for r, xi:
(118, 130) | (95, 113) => -0.203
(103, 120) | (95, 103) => -0.204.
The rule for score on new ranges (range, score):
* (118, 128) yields 9.88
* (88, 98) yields 9.81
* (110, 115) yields 9.38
